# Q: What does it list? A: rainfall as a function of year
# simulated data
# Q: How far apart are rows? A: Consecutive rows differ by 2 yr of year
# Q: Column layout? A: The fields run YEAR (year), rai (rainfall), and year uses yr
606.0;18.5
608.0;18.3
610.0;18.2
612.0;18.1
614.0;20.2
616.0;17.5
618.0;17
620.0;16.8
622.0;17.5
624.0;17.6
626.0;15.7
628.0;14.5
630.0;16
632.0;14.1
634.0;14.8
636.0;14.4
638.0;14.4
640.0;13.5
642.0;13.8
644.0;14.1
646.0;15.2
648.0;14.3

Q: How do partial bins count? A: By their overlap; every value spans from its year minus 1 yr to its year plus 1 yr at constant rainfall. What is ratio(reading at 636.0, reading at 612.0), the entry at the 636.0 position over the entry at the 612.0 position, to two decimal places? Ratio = 0.80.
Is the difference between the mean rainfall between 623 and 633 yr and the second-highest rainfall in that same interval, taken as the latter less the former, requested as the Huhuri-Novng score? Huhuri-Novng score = 0.42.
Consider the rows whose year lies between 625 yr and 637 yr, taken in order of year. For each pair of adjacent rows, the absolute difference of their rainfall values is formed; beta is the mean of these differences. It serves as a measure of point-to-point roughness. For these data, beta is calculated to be 1.14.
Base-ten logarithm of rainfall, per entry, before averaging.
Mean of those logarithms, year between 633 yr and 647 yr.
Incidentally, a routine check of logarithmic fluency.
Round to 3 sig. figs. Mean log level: 1.16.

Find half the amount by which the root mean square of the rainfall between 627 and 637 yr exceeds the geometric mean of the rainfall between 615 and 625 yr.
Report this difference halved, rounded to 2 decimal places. -1.25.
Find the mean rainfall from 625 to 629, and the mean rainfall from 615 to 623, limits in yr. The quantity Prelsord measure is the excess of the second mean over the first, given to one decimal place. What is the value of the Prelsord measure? 2.1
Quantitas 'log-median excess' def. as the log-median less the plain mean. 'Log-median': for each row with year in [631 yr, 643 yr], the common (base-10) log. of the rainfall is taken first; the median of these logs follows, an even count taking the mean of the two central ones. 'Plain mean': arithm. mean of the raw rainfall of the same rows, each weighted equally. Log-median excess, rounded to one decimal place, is -13.0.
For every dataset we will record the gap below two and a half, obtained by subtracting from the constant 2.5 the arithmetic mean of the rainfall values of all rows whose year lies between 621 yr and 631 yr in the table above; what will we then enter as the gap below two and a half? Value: -13.8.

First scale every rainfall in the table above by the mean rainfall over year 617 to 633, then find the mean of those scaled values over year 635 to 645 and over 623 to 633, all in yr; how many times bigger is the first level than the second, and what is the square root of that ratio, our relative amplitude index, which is 0.95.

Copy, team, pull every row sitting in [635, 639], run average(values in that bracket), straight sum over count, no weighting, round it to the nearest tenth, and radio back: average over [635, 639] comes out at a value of 14.4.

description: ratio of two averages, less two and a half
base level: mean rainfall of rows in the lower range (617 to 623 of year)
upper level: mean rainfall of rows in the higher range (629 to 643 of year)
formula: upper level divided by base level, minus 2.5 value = -1.66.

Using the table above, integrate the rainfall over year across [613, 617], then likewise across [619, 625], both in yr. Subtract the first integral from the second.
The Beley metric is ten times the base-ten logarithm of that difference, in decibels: 15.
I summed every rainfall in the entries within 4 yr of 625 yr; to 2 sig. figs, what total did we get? 65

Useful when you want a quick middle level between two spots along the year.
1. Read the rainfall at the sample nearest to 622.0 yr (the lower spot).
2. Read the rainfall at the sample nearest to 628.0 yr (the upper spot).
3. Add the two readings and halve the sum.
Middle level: 16.0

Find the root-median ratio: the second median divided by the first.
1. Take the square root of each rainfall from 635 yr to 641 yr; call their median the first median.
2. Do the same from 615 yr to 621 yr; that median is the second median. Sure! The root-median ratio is 1.09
